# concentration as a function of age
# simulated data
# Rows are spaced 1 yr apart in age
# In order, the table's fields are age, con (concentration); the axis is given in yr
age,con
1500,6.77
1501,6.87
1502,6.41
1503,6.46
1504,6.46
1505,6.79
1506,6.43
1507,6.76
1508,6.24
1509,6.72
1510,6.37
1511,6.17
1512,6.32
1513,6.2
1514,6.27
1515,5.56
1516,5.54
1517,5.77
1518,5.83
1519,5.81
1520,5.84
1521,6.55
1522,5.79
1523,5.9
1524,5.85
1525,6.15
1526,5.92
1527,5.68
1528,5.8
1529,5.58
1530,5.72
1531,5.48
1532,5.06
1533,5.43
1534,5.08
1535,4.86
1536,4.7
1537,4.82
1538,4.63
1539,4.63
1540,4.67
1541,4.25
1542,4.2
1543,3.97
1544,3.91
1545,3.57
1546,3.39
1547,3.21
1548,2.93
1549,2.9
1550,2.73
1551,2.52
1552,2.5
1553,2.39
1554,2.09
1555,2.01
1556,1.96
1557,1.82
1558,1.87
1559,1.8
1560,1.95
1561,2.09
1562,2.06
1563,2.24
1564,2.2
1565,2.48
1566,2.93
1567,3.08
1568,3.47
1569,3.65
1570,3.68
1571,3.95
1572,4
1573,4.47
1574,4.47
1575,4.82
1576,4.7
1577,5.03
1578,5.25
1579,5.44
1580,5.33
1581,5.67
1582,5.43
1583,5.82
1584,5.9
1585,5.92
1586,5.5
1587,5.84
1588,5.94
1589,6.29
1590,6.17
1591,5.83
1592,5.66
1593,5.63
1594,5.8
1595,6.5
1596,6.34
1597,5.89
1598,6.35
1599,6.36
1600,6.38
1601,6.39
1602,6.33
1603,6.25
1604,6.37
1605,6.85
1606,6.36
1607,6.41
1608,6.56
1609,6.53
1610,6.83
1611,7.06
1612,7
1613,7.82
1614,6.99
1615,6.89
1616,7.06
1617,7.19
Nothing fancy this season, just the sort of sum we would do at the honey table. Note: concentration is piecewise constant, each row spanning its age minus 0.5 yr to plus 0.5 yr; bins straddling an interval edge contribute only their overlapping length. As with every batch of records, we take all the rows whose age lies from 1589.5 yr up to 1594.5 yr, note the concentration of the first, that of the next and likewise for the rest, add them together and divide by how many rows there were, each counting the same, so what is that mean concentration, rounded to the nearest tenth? 5.8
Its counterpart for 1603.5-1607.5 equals 6.5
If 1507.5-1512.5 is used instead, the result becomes 6.4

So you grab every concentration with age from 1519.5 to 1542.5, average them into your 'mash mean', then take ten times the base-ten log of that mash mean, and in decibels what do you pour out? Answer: 7.3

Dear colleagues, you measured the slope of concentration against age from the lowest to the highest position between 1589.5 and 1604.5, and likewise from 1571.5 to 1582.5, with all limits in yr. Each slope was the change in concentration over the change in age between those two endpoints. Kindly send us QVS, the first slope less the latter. -0.13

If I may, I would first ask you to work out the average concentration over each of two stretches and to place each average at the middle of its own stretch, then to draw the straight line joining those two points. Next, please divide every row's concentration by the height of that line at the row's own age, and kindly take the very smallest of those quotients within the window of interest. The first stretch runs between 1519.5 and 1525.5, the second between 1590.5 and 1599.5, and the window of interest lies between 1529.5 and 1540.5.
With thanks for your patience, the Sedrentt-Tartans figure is 0.77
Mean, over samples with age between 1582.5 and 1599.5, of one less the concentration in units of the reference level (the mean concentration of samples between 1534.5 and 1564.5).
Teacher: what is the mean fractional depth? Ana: -0.9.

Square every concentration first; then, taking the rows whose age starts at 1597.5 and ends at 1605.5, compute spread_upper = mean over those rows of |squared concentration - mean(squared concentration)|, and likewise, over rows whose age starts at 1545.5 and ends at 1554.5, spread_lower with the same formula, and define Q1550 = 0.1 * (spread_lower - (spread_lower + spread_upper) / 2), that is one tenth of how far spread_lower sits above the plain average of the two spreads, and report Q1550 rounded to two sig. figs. 0.018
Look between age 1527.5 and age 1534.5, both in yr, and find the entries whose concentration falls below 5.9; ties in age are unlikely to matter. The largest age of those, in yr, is 1534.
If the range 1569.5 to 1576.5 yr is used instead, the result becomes 1576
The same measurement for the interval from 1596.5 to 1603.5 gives 1597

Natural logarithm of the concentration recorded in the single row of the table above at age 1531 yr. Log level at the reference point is 1.70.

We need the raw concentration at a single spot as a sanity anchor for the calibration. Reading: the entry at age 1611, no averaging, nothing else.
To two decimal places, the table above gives 7.06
